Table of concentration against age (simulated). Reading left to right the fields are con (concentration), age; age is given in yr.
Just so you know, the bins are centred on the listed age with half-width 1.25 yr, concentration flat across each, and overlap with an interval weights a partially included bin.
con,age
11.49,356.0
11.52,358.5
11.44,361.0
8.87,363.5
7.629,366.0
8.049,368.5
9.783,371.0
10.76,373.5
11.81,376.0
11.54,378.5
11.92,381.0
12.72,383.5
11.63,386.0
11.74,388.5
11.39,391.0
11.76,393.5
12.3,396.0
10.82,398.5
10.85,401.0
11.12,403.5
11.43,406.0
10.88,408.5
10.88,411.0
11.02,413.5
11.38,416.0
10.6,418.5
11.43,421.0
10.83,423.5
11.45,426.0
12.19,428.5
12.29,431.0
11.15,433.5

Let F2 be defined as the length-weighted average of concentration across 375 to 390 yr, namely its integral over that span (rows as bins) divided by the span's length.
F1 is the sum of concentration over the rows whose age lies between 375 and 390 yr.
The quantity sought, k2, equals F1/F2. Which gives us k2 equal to 6.00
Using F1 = 71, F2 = 11.9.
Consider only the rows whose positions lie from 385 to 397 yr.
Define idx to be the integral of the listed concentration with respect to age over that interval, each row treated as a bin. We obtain 141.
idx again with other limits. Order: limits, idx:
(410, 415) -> 55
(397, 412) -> 165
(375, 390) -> 178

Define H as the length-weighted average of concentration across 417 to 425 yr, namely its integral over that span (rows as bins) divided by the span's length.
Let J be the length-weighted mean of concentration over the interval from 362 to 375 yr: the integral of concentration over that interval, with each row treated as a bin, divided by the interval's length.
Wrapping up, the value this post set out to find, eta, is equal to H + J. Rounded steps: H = 11.0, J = 9.1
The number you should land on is 20.1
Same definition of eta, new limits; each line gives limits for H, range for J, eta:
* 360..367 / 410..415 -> 20.3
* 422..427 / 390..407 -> 22.5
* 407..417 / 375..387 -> 23.0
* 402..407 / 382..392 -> 23.1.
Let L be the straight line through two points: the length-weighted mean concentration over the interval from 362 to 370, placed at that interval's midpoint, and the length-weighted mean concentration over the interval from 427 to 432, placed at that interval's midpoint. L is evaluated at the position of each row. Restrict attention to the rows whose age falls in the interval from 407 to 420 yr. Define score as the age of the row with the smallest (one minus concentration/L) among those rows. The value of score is 416.0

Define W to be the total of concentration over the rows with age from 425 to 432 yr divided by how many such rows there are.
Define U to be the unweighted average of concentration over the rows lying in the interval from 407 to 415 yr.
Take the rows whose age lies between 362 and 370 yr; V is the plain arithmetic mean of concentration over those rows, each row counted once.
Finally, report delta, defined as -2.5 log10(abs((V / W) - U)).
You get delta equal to -2.53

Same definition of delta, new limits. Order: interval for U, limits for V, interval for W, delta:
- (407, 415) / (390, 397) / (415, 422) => -2.49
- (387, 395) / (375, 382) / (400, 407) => -2.56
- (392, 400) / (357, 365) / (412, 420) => -2.57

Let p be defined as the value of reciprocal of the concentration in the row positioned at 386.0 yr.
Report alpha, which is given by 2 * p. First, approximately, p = 0.086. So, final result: 0.172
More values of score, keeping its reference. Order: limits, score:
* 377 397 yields 383.5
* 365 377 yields 376.0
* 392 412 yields 396.0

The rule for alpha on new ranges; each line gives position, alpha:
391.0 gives 0.176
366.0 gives 0.262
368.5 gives 0.248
